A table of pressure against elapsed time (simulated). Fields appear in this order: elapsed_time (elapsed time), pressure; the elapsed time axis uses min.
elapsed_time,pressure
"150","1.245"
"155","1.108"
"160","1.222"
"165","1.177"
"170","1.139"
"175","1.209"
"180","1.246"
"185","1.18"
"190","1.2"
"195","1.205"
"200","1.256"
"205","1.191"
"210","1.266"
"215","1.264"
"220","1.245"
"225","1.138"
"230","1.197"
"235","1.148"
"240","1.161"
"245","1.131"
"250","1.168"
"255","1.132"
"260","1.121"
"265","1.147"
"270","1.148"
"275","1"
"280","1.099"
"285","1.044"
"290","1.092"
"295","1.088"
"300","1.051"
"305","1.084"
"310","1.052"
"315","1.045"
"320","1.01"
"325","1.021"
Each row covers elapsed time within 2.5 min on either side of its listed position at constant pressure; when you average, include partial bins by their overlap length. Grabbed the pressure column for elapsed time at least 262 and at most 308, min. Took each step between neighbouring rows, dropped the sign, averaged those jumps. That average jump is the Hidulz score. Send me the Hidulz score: 0.053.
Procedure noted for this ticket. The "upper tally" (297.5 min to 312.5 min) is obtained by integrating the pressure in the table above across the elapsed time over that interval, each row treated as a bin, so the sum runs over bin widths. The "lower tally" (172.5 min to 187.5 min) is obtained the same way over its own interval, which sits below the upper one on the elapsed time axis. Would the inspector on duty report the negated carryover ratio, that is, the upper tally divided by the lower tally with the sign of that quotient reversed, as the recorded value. -0.88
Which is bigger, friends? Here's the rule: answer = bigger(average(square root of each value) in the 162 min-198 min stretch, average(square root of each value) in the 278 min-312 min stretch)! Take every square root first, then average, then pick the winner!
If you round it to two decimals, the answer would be 1.09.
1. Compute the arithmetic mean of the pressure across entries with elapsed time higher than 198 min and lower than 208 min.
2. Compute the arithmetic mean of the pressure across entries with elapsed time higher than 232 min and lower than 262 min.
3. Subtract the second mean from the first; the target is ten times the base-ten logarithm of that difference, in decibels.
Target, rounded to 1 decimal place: -11.0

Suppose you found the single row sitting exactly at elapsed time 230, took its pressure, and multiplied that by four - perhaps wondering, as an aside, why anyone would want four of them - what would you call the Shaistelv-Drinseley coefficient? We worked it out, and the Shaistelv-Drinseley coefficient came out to 4.79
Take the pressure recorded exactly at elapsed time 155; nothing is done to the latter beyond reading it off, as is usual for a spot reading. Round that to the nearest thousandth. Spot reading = 1.108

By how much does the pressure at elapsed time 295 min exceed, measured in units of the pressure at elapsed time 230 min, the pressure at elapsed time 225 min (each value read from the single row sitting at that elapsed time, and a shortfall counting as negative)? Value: -0.042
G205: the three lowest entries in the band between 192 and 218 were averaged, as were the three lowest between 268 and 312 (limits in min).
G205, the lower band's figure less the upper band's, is 0.19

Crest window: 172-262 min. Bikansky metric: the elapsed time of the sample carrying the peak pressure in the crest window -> 210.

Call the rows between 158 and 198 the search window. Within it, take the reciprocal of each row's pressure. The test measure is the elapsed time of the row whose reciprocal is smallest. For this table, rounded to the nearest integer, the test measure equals 180 min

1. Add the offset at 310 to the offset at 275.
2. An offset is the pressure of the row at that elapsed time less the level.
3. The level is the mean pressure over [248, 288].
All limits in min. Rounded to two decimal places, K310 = -0.16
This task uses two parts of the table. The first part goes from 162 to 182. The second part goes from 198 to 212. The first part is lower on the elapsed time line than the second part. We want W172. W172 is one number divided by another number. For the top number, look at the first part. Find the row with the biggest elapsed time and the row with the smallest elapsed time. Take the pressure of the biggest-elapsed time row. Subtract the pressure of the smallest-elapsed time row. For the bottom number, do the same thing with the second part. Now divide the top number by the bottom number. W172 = 7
